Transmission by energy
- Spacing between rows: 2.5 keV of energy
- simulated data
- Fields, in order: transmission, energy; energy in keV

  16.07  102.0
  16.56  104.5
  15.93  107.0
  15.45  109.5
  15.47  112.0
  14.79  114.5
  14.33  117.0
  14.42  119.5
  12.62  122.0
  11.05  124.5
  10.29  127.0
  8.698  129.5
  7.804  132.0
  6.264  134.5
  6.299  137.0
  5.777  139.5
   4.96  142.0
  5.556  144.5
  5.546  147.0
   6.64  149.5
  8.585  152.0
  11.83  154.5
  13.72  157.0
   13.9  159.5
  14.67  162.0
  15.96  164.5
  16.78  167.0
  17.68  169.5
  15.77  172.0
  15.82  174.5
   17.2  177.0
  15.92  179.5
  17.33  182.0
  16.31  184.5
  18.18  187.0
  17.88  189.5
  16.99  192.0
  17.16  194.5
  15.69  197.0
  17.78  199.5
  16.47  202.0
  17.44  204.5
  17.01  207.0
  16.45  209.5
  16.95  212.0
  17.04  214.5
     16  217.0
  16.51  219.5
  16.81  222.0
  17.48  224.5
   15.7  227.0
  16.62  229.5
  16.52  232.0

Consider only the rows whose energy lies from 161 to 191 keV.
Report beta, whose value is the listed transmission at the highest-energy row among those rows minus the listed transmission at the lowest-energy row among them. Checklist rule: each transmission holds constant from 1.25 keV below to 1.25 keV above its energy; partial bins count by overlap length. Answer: 3.2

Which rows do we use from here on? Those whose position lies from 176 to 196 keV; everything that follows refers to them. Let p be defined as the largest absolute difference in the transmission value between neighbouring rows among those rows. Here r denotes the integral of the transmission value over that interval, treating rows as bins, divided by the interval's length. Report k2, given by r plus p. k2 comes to 19.0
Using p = 1.87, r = 17.1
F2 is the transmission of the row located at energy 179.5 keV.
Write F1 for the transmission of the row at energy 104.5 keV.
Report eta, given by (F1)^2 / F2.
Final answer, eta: 17.2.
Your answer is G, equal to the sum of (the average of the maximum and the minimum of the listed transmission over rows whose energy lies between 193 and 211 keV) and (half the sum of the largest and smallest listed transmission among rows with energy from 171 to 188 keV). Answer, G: 34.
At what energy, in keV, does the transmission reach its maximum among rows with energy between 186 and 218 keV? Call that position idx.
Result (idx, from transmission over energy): 187.0 keV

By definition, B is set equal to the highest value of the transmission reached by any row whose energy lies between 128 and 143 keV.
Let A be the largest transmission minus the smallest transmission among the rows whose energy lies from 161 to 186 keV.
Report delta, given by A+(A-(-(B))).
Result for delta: 15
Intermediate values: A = 3.0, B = 8.698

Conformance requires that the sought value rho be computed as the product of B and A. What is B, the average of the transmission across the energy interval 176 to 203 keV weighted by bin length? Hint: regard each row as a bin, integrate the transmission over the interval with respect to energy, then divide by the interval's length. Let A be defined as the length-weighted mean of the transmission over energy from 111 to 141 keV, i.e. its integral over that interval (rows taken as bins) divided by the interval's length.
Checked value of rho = 180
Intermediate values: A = 10.6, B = 17.0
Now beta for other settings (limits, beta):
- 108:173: 0.3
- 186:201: -0.4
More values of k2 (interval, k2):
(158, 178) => 17.8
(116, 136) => 12.4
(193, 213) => 19.0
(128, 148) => 8.0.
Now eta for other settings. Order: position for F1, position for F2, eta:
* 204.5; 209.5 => 18.5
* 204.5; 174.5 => 19.2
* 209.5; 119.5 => 18.8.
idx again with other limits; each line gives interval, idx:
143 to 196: 187.0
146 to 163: 162.0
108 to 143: 112.0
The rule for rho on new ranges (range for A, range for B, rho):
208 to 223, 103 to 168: 188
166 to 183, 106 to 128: 230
